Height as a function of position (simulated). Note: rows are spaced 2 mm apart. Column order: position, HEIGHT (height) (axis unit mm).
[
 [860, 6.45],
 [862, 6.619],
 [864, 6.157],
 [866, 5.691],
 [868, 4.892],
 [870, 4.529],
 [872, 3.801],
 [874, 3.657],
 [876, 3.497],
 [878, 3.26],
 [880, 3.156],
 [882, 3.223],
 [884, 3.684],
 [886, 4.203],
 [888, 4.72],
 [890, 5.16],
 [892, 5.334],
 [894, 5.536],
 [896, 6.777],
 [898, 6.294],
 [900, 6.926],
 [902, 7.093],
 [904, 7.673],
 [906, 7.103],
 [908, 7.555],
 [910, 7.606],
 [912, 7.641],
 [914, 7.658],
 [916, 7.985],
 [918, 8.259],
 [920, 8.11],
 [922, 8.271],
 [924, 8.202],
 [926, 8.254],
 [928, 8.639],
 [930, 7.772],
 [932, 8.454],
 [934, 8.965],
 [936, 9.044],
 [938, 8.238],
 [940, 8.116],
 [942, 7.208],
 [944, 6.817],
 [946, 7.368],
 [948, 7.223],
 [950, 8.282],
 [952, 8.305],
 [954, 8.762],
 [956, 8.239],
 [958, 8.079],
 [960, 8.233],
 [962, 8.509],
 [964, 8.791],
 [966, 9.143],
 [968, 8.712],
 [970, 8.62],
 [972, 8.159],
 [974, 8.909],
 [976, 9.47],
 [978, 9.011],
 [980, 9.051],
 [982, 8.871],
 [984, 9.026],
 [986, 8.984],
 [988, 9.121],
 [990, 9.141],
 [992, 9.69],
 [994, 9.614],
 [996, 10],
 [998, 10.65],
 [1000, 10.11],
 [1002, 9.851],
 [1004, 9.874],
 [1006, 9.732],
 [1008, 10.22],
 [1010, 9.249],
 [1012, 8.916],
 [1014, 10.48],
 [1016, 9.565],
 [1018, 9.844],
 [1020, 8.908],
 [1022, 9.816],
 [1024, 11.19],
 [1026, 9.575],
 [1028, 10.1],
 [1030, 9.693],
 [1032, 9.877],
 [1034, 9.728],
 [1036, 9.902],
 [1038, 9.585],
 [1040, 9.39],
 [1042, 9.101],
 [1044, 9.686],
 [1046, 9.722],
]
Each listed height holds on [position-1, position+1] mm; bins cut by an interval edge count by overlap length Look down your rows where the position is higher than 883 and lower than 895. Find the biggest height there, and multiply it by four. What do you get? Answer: 22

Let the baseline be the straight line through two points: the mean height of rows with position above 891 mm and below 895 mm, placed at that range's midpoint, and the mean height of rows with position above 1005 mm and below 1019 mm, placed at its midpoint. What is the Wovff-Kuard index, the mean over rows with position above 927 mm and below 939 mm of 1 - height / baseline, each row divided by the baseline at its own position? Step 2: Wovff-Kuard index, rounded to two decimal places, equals -0.24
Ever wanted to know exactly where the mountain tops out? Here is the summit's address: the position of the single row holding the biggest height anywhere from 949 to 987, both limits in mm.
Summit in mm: 976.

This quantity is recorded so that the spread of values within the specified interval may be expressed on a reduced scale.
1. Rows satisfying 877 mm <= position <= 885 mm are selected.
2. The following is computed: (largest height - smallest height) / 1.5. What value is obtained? 0.35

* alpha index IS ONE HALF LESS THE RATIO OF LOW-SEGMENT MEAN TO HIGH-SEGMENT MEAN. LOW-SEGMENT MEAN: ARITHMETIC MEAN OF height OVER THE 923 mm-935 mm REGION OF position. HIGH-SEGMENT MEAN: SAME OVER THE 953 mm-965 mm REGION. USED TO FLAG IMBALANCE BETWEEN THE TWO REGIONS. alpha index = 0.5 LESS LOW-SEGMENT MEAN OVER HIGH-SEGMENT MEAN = -0.49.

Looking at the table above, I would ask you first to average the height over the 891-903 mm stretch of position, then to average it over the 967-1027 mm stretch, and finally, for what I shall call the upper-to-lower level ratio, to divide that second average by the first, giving 1.50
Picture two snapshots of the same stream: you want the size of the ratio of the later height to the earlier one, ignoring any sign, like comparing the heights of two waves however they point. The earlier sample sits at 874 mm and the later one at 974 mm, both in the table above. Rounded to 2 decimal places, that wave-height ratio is 2.44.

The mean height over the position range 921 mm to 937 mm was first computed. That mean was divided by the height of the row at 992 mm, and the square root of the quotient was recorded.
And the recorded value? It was 0.93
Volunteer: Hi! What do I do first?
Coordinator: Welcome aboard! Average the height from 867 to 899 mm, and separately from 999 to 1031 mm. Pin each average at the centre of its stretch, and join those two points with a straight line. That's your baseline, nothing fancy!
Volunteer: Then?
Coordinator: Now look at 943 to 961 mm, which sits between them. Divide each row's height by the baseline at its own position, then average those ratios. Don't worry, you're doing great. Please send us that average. 1.09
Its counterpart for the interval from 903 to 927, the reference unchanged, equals 1.36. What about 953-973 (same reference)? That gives 1.11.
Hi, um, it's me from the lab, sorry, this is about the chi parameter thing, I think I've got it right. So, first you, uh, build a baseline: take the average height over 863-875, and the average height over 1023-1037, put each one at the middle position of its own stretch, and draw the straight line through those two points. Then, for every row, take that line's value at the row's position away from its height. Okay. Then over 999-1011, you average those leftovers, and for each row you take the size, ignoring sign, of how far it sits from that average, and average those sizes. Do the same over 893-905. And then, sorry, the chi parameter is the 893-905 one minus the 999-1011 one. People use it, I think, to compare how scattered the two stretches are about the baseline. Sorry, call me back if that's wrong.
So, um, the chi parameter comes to 0.17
